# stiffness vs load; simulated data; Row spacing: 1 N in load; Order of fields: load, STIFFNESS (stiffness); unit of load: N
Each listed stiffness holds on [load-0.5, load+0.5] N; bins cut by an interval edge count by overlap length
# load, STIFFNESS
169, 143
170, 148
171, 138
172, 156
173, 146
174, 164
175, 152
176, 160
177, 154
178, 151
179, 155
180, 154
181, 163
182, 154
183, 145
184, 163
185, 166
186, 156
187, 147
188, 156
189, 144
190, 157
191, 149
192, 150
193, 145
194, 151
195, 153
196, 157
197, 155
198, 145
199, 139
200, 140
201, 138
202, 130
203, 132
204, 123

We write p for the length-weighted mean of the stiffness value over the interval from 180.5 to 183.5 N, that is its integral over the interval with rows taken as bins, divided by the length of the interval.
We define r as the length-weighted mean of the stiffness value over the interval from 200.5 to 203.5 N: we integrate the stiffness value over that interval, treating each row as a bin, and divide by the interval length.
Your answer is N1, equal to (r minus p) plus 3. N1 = -18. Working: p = 154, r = 133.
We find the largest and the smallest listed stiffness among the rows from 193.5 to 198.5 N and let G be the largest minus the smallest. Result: 12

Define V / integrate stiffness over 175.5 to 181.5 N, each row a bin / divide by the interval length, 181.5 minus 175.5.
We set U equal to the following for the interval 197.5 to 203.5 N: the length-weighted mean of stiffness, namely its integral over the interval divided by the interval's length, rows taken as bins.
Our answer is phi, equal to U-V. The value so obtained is -19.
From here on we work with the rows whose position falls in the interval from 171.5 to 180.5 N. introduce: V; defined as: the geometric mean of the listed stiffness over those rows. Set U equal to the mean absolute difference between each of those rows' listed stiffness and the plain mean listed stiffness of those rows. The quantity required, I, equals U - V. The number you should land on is -151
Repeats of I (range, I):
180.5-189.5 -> -148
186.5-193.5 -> -146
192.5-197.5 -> -149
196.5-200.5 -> -139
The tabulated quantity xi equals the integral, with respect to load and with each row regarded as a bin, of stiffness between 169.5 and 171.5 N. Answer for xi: 286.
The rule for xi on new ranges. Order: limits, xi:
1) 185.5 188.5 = 459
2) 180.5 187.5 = 1094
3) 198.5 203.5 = 679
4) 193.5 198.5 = 761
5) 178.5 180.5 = 309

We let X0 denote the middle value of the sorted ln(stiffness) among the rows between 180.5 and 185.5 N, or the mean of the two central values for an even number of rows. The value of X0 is 5.094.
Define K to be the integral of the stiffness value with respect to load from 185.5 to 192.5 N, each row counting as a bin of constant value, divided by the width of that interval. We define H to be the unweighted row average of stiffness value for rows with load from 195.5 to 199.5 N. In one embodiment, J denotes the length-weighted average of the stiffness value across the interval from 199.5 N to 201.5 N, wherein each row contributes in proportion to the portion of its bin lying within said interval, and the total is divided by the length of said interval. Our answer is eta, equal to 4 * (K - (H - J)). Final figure 565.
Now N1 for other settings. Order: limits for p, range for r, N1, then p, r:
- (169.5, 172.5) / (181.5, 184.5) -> 10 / 147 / 154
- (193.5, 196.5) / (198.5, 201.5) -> -12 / 154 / 139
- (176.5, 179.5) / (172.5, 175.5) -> 4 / 153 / 154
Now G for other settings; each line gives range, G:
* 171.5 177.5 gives 18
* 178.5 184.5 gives 18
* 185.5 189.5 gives 12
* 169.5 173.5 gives 18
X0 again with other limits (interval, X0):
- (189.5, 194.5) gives 5.011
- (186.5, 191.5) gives 5.004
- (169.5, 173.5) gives 4.990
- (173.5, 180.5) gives 5.037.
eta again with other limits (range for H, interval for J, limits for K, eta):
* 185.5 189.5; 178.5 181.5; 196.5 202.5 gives 591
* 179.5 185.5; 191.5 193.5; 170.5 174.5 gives 564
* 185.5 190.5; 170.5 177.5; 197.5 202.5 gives 557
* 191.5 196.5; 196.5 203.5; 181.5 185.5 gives 583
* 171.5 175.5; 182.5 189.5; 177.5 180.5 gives 611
